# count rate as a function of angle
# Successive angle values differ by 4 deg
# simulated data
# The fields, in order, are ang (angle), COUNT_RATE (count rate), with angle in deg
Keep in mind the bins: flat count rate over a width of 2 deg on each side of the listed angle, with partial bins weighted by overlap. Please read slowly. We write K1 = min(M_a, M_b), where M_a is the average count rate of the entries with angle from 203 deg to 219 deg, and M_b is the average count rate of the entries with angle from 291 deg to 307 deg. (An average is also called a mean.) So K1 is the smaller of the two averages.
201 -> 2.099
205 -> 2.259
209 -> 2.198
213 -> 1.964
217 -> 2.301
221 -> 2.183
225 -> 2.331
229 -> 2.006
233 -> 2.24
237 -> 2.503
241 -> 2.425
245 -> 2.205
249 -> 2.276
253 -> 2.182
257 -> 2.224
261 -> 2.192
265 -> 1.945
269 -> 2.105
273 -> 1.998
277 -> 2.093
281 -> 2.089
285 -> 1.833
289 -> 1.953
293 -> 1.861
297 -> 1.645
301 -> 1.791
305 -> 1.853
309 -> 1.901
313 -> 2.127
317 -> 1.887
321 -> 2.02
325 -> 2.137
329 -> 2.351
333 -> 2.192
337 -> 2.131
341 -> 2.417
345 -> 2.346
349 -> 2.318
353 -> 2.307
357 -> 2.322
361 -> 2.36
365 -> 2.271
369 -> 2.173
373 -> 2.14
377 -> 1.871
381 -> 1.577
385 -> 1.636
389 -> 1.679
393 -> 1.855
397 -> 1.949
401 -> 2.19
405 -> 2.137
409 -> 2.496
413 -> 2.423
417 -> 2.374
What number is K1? 1.79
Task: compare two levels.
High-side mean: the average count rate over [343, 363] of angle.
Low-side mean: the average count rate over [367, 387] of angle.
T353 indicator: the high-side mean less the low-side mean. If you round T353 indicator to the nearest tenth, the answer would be 0.5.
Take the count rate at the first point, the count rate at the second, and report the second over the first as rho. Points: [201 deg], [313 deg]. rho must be 1.01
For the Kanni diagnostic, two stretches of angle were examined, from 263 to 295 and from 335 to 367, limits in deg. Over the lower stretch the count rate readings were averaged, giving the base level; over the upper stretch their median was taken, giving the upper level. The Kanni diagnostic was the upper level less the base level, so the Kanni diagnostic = 0.34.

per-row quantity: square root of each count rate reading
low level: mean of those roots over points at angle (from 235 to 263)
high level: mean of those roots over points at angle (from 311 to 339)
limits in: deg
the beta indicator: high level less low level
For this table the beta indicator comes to -0.06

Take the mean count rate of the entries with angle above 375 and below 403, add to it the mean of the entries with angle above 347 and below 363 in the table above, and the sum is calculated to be 4.15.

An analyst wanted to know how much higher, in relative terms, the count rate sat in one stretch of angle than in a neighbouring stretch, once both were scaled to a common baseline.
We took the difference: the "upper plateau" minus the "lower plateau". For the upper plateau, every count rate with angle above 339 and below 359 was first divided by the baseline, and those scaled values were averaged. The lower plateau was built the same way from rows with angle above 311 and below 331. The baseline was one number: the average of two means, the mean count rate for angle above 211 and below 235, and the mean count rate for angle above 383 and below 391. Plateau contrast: 0.12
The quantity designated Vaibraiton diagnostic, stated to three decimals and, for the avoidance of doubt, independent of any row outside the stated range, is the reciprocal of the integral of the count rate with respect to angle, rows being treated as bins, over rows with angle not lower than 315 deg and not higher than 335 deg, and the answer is 0.024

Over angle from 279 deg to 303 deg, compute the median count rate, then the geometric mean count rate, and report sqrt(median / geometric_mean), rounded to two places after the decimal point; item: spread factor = 1.00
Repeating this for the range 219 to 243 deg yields 1.00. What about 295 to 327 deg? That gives 0.99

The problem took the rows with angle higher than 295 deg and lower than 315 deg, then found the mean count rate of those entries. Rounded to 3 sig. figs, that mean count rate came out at 1.86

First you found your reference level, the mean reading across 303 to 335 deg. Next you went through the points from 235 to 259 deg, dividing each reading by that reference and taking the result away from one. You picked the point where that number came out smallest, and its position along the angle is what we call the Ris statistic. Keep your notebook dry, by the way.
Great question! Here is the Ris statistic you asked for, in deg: 237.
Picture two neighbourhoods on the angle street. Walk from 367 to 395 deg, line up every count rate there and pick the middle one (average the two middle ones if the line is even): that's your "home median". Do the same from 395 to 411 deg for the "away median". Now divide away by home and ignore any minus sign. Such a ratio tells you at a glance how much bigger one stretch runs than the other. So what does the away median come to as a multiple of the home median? 1.17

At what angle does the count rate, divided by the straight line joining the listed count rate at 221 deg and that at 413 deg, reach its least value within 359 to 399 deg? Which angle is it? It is 381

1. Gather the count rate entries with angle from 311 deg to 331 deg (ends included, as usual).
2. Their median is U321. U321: 2.13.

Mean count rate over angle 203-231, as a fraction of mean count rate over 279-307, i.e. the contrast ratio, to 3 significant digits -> 1.17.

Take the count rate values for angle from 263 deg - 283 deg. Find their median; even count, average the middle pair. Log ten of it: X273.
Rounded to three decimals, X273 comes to 0.320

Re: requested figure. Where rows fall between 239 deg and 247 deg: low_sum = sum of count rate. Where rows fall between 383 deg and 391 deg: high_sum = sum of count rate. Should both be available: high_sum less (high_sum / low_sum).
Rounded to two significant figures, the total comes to 2.6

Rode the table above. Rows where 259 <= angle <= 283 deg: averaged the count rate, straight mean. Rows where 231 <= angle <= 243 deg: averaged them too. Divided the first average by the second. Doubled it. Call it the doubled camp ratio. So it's 1.73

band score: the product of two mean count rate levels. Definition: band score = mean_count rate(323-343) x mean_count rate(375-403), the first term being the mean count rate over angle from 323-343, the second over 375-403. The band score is 4.1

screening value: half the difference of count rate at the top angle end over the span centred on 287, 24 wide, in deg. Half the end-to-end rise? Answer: -0.2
